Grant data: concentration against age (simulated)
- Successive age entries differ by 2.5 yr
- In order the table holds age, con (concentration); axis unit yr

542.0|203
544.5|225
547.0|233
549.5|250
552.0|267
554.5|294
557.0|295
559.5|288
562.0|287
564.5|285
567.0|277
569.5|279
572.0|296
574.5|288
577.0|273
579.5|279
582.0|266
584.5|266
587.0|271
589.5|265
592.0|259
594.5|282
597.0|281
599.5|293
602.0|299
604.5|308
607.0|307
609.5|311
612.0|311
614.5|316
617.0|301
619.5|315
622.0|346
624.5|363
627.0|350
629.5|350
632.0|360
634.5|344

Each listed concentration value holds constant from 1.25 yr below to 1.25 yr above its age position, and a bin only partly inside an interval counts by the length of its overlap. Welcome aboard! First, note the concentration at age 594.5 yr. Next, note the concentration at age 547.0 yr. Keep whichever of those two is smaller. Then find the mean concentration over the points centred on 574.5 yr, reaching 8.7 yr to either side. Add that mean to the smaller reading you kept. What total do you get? 513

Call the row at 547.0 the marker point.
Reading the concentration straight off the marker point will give 233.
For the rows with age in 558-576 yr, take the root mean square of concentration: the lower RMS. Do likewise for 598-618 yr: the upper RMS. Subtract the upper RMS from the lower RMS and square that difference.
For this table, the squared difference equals 402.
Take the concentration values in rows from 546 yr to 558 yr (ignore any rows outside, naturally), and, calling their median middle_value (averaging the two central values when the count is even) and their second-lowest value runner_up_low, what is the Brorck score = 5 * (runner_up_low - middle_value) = -85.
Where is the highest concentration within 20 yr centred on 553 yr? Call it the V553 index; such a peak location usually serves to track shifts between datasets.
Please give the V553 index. 557.0 yr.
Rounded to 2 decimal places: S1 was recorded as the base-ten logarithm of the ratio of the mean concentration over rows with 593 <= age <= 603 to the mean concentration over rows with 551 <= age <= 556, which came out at 0.01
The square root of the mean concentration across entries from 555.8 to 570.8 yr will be 16.9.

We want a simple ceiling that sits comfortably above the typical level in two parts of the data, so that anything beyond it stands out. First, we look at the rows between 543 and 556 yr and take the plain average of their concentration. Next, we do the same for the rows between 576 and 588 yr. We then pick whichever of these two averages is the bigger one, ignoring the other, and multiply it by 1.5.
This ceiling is 406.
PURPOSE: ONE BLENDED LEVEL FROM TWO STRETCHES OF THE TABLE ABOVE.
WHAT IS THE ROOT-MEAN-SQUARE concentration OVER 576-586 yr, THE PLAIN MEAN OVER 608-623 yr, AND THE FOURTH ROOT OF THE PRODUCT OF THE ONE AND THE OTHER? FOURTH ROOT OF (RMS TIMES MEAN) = 17.1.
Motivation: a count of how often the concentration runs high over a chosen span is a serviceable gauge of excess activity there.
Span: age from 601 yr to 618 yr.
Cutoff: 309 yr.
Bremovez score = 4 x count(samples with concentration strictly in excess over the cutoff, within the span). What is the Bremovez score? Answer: 12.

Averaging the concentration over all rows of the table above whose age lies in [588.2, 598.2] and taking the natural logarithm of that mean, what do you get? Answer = 5.60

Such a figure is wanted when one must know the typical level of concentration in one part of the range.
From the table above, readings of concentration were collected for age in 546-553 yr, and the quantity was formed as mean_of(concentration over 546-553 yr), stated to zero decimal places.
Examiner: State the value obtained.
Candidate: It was 250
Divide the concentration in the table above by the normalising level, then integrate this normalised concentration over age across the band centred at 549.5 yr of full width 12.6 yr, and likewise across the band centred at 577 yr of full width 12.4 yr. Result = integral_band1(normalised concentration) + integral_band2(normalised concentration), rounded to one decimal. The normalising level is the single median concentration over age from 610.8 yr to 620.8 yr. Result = 21.3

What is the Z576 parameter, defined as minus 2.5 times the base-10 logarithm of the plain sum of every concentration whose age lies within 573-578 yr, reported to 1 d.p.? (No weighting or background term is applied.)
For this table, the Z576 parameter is -6.9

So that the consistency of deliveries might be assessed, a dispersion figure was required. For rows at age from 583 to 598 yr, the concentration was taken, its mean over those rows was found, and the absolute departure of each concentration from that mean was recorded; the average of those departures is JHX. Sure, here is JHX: 7.3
